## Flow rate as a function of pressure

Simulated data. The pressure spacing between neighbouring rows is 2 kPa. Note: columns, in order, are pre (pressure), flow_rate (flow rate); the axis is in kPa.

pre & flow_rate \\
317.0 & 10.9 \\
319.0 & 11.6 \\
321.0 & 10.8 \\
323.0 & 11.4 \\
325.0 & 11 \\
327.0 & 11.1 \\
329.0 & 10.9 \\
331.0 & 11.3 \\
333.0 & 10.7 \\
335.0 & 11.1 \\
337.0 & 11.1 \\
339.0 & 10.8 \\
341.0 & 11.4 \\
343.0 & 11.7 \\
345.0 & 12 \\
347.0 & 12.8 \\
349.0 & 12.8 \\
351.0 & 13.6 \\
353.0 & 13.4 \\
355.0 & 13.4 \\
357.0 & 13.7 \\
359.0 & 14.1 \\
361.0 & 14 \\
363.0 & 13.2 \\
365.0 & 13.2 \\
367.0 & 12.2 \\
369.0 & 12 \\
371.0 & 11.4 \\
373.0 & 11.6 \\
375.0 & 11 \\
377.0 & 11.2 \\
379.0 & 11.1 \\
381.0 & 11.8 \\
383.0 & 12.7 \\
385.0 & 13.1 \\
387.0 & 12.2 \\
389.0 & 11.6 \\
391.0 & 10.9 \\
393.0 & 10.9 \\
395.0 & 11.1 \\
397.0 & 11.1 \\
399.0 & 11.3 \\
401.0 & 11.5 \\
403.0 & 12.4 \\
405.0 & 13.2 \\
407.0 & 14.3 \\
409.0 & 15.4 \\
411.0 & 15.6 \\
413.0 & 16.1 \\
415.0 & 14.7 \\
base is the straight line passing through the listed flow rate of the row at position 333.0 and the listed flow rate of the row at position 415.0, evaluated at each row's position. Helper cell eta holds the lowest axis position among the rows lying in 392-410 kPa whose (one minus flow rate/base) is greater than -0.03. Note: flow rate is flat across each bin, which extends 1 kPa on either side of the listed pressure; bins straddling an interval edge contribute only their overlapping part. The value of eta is 393.0 kPa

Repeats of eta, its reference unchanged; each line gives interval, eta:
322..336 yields 333.0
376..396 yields 377.0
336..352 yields 337.0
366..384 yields 367.0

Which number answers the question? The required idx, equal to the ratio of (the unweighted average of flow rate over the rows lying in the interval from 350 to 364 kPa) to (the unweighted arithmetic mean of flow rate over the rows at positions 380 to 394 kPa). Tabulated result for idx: 1.1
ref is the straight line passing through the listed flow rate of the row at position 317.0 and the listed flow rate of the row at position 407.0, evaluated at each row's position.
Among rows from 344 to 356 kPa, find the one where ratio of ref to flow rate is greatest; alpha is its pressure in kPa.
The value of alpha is 345.0 kPa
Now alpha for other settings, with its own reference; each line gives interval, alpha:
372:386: 379.0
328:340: 339.0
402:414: 403.0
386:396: 393.0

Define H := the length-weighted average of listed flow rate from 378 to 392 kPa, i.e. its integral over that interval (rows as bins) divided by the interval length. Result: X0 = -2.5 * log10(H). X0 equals -2.69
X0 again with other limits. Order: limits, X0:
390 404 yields -2.63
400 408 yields -2.77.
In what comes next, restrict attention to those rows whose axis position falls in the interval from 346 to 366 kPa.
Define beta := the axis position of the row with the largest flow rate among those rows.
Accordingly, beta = 359.0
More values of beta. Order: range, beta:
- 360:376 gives 361.0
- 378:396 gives 385.0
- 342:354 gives 351.0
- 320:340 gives 323.0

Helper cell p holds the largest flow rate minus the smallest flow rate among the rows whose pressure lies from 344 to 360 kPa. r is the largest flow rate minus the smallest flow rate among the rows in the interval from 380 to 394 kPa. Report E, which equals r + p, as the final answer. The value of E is 4.3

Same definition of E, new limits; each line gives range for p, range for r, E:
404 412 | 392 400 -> 2.8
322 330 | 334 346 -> 1.7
